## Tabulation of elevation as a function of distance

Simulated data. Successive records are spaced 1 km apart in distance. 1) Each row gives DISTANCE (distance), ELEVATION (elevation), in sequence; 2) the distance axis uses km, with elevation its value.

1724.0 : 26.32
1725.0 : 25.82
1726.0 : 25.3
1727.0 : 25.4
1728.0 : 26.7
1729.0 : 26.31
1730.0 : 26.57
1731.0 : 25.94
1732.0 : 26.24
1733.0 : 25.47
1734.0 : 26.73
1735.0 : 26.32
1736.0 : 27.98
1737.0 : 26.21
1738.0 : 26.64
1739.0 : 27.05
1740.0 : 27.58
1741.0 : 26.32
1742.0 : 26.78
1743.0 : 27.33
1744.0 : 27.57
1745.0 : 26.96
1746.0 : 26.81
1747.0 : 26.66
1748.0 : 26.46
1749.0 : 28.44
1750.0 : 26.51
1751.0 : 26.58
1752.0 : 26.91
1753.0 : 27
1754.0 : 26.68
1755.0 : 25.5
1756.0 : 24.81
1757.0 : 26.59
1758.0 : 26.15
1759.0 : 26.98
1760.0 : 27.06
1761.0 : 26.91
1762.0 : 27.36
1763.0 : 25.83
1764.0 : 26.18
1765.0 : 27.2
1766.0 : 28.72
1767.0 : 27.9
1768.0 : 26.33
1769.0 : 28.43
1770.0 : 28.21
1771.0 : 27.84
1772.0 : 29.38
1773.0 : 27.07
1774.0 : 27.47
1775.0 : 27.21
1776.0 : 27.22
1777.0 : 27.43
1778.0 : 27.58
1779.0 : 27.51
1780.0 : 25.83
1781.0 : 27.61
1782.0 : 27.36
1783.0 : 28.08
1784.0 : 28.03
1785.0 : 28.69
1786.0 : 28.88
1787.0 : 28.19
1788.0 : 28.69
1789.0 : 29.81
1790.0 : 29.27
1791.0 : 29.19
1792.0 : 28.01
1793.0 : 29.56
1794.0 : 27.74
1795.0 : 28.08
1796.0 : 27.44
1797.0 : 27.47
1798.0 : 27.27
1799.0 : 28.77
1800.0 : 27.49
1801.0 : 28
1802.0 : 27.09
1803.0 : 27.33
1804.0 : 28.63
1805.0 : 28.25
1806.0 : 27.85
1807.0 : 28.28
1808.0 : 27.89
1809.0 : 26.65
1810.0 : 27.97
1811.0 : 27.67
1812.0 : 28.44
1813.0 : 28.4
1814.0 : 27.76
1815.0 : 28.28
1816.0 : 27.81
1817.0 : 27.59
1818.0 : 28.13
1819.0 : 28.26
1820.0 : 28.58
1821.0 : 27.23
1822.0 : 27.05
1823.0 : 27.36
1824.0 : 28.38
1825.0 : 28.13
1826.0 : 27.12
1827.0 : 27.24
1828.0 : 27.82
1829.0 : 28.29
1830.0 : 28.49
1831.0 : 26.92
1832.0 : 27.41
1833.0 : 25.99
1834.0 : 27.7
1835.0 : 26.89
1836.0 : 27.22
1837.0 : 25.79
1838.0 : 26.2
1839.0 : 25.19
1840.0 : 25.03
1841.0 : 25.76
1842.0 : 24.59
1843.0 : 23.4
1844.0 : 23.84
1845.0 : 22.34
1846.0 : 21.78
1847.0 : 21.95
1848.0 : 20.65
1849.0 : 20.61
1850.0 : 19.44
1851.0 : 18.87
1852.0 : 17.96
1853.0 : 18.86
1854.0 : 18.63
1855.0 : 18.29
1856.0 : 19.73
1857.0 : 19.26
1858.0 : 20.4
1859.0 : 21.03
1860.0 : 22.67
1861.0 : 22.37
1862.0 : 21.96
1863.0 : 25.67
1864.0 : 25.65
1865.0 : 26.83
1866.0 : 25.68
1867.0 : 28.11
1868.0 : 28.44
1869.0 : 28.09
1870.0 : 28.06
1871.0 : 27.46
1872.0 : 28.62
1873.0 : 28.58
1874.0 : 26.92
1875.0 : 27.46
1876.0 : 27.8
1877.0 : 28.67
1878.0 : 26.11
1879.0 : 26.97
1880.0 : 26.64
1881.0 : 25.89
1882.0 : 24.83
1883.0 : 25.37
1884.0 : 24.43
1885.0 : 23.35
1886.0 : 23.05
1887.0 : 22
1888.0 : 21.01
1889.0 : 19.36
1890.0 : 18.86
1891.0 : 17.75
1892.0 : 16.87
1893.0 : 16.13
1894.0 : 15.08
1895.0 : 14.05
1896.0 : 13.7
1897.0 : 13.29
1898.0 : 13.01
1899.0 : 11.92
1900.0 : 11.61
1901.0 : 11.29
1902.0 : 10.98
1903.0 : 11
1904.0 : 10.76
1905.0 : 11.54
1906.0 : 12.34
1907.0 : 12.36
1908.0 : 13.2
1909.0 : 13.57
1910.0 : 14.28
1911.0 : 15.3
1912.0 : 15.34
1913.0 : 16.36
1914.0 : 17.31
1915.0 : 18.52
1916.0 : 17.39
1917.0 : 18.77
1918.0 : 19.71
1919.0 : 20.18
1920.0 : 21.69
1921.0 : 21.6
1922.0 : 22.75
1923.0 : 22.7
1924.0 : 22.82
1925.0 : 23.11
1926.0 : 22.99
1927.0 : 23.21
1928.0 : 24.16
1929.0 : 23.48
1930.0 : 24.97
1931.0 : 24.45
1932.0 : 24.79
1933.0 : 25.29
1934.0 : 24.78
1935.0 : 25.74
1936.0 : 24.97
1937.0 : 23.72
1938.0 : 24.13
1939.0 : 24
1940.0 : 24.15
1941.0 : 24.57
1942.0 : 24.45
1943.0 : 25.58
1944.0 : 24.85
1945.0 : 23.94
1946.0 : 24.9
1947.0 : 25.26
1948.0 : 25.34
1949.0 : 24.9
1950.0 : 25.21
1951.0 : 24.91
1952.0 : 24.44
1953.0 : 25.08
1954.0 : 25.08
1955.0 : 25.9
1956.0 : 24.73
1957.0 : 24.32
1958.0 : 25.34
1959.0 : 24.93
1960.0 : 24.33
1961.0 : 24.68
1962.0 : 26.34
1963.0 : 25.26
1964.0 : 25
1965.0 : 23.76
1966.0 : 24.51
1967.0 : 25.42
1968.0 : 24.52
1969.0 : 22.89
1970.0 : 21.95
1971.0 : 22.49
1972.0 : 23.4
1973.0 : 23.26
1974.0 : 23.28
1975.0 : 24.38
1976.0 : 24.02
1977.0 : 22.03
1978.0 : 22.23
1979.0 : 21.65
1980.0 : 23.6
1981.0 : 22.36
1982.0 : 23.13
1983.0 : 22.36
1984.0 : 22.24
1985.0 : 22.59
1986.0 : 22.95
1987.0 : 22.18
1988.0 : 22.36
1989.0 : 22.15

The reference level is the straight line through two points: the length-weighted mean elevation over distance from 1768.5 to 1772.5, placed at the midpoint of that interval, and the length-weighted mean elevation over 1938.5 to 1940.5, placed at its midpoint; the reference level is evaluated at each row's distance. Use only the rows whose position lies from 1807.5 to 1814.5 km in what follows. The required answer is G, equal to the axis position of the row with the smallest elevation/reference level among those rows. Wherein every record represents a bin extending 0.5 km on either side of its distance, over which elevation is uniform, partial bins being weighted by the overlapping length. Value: 1809.0 km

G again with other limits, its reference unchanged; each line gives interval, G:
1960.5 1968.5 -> 1965.0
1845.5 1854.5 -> 1852.0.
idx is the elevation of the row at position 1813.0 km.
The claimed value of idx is 28.4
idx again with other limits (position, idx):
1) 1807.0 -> 28.28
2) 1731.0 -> 25.94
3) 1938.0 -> 24.13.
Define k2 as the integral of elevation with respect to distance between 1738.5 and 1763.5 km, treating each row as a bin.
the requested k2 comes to 669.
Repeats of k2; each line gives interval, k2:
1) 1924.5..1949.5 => 612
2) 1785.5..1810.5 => 704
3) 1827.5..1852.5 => 610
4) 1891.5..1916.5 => 347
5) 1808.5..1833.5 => 693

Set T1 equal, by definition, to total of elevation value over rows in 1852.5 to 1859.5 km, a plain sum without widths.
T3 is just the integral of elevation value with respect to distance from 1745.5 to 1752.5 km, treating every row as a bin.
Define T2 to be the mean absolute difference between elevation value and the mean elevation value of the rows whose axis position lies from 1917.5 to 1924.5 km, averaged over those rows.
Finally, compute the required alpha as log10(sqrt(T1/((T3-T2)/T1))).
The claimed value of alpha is 1.00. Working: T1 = 136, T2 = 0.98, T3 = 188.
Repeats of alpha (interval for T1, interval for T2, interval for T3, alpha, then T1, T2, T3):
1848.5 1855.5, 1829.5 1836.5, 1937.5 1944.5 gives 1.01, 133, 0.54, 172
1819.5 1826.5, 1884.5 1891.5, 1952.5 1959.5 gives 1.17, 194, 1.81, 175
